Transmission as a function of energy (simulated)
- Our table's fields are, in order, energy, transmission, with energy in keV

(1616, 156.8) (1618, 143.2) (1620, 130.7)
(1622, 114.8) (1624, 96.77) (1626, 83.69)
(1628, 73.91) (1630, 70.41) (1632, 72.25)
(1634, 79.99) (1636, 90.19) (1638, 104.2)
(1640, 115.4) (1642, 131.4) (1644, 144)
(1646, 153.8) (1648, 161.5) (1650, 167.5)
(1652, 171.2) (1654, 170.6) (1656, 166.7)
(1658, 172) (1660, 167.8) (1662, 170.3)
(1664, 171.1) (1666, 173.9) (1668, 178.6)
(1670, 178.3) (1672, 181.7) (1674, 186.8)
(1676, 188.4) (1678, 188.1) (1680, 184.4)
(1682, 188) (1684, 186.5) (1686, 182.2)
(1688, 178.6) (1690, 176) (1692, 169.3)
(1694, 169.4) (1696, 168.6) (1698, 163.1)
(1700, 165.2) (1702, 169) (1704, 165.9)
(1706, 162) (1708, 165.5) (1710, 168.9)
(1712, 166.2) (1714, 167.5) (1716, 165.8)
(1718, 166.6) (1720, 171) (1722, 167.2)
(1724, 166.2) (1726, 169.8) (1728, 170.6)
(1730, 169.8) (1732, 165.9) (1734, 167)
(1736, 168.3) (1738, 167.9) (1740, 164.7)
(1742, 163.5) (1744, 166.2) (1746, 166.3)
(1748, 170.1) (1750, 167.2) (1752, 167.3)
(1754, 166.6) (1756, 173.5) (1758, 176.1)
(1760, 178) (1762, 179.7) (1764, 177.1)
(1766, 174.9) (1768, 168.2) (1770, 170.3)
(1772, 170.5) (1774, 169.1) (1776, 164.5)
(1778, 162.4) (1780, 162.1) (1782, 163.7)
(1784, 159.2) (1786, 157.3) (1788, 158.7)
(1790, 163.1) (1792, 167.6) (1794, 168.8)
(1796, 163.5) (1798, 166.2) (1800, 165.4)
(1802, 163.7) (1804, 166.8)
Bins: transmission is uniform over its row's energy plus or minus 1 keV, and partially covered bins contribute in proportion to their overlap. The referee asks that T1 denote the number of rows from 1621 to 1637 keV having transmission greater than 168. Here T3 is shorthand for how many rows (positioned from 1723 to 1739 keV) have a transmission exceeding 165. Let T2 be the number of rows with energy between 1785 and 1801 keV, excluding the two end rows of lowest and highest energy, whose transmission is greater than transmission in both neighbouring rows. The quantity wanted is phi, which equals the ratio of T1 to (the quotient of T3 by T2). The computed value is 0.00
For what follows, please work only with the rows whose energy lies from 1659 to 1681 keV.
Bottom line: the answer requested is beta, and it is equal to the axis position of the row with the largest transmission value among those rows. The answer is 1676 keV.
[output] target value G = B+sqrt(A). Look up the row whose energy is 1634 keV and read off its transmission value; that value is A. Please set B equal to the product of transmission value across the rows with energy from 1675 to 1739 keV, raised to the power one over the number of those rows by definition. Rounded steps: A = 79.99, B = 171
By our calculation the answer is 180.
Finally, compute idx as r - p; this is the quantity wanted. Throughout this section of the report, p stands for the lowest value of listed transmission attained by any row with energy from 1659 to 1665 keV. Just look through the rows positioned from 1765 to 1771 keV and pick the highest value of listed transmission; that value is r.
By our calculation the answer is 7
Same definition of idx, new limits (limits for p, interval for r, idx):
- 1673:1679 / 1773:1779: -18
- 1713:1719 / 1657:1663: 6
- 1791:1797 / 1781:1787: 0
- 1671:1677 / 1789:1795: -13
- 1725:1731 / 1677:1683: 18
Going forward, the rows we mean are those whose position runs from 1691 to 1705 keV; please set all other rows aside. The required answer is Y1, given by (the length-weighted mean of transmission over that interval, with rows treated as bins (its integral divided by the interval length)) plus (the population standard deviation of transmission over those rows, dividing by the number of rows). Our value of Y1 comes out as 170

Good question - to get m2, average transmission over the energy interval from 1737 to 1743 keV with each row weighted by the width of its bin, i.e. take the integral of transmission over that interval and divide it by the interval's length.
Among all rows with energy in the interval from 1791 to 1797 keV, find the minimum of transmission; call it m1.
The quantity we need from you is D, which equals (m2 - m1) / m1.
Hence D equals 0.01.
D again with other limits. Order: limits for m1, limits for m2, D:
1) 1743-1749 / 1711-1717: 0.00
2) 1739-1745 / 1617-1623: -0.21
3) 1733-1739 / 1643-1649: -0.08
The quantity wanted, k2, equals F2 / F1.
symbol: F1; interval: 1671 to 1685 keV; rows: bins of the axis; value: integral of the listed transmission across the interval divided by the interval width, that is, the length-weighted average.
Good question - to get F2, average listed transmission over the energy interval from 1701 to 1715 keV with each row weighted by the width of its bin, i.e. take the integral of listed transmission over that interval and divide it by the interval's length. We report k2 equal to 0.89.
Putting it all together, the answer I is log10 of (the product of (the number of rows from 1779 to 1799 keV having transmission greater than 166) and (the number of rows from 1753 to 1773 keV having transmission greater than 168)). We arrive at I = 1.43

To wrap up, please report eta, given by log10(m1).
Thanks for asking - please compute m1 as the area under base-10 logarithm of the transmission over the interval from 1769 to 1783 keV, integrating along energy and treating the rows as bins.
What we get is 1.49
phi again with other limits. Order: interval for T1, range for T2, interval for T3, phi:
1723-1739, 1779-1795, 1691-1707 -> 0.67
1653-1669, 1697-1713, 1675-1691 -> 1.50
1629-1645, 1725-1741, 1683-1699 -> 0.00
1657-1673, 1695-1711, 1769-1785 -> 2.33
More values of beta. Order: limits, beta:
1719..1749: 1720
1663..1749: 1676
